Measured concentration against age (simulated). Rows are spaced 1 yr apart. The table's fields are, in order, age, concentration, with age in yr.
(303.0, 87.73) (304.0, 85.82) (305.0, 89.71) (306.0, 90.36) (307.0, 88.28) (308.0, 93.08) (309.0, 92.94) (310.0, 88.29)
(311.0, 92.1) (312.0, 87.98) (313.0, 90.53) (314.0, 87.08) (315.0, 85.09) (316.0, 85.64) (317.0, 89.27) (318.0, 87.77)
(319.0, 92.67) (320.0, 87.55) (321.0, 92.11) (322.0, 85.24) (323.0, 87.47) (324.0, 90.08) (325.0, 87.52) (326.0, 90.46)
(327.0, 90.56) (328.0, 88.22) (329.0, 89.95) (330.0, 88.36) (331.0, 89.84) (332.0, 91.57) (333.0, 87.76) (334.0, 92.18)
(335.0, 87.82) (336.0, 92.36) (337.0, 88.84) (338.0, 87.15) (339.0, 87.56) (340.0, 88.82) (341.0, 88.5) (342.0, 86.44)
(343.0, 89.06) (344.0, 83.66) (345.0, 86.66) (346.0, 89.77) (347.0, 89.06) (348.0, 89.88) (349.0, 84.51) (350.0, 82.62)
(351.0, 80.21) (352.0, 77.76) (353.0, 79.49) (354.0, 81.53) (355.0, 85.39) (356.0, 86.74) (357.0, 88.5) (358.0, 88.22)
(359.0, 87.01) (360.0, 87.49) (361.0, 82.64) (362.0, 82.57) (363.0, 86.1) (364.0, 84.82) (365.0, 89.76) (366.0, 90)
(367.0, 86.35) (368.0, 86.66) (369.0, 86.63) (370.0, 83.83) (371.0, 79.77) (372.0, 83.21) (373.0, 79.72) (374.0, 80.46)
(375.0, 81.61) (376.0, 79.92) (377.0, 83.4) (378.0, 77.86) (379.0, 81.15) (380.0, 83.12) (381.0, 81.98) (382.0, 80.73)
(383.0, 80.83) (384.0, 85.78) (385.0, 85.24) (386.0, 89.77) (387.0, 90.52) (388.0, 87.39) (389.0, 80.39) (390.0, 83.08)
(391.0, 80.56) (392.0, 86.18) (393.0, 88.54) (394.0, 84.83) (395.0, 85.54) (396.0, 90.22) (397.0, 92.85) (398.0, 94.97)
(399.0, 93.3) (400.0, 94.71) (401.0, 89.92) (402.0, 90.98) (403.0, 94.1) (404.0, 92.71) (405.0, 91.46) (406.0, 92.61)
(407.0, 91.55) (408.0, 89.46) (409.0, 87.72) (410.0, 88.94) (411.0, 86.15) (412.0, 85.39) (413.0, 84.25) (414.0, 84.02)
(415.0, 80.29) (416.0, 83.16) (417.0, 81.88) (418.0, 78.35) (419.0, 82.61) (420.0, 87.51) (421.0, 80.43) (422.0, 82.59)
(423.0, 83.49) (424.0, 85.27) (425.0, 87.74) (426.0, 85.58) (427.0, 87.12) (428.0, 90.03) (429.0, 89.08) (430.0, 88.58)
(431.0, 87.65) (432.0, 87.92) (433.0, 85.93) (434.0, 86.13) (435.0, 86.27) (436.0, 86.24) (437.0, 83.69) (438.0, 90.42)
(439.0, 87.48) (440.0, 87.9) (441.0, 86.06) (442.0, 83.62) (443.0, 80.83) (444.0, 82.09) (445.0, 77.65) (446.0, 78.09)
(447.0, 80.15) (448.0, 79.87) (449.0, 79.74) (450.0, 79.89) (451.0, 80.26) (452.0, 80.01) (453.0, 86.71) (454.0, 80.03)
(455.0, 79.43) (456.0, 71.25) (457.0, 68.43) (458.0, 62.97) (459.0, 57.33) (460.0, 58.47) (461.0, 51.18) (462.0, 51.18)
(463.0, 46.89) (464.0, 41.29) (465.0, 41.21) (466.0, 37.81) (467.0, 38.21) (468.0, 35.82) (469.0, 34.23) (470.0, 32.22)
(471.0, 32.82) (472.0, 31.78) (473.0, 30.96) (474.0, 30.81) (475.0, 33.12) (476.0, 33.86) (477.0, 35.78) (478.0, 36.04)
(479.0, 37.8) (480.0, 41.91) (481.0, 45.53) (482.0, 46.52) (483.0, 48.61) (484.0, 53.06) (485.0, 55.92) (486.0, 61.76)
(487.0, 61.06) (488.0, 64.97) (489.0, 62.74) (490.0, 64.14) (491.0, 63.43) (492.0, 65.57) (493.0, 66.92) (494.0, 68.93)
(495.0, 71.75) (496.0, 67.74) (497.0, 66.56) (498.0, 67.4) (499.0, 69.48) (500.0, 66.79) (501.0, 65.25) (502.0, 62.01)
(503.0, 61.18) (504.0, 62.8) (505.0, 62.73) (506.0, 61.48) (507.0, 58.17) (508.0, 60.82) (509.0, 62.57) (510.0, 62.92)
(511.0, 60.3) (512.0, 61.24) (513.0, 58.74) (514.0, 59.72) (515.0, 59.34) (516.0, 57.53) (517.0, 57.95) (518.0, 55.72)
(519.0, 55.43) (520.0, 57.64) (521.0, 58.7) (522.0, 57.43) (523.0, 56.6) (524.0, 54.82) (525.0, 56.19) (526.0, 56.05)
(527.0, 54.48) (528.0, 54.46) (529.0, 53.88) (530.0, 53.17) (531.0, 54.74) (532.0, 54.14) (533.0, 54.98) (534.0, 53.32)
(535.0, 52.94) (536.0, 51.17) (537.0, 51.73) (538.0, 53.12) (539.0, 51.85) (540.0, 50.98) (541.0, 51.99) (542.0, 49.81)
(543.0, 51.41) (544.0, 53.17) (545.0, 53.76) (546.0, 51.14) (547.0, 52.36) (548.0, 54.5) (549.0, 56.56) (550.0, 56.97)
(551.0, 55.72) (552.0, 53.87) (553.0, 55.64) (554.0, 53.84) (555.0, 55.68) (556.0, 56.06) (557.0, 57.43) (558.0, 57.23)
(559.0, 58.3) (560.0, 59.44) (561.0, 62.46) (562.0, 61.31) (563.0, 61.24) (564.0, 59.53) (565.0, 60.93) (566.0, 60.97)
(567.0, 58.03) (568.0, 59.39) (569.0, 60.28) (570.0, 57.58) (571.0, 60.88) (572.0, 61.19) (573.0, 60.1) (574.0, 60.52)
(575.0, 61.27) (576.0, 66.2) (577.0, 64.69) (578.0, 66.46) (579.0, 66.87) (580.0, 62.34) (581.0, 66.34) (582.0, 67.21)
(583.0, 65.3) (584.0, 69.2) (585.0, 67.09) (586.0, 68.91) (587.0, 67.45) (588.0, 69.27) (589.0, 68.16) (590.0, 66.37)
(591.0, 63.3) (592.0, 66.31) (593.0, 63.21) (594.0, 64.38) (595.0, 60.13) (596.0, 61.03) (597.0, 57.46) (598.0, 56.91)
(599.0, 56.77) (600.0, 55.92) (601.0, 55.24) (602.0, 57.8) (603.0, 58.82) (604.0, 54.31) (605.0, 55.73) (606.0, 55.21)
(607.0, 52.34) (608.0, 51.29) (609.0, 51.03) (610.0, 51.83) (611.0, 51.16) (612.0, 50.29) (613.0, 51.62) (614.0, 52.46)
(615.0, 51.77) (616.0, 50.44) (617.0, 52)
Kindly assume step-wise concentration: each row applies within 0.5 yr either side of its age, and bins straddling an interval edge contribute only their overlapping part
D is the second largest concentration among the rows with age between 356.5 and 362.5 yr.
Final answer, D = 88.22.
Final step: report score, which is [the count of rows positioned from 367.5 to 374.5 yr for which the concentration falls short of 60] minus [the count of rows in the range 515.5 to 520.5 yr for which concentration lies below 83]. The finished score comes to -5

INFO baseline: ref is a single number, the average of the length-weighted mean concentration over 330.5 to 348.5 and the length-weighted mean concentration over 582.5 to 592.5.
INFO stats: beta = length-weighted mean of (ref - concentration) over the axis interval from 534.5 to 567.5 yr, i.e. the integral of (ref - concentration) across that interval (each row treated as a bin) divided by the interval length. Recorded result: 22.4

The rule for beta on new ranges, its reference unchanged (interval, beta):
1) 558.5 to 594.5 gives 14.5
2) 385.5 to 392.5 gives -7.5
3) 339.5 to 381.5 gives -6.7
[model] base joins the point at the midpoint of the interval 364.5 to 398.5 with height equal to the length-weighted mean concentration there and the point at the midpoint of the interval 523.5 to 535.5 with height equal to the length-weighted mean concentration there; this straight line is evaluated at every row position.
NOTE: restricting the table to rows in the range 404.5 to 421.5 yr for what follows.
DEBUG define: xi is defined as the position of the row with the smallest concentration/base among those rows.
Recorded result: 418.0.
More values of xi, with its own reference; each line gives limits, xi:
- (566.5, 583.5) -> 567.0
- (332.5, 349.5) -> 344.0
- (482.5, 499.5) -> 483.0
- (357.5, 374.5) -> 371.0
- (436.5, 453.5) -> 445.0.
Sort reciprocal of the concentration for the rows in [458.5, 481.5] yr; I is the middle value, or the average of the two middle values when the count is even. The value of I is 0.026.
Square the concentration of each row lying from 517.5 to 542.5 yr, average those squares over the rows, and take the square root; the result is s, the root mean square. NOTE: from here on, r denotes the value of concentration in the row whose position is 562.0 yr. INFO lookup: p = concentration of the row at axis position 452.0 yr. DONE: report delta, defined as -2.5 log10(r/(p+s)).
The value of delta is 0.85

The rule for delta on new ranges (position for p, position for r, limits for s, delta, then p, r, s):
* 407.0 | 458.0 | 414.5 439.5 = 1.12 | 91.55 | 62.97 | 85.5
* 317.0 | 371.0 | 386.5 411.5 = 0.87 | 89.27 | 79.77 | 89.2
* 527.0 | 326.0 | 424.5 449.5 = 0.47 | 54.48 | 90.46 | 85.1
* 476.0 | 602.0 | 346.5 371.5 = 0.78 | 33.86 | 57.8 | 85.2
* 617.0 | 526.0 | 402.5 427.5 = 0.98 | 52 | 56.05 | 86.3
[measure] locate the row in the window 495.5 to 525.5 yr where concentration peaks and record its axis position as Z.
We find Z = 499.0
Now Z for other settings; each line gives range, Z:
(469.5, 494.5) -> 494.0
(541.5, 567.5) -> 561.0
